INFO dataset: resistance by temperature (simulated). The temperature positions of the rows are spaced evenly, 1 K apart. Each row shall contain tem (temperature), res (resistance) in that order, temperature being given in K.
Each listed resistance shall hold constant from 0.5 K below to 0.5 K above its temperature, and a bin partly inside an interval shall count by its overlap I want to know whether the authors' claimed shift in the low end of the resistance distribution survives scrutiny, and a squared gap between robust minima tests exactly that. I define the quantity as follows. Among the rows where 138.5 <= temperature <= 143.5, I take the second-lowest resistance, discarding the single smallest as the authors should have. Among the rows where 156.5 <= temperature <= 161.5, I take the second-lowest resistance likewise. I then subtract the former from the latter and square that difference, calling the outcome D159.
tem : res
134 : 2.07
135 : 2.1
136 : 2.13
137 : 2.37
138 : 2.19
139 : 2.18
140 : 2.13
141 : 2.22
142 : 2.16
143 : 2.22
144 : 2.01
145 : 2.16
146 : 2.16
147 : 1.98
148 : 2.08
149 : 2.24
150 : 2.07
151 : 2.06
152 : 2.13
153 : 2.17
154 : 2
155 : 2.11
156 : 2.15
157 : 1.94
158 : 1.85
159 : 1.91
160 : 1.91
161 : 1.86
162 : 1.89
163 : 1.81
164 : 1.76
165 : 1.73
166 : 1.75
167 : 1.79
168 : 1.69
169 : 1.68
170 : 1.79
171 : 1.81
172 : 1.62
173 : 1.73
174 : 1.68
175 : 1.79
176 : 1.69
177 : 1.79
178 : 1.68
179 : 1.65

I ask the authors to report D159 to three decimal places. 0.090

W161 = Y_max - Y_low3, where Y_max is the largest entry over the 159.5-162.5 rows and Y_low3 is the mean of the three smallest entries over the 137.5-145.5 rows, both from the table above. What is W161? -0.19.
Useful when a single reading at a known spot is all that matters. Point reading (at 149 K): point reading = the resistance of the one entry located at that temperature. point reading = 2.24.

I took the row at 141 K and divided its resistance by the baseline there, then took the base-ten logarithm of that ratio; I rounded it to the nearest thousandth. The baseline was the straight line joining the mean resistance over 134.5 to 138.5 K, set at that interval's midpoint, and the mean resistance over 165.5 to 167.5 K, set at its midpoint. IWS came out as 0.017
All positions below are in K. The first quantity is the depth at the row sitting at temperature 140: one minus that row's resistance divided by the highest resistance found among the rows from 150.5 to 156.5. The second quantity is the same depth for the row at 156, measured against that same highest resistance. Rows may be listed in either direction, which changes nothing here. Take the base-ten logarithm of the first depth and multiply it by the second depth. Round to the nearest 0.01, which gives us -0.02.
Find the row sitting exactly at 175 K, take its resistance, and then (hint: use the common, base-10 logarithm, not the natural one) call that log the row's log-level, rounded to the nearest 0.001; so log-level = 0.253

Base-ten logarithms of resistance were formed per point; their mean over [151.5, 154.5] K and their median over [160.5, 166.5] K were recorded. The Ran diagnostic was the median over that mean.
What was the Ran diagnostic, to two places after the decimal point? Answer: 0.78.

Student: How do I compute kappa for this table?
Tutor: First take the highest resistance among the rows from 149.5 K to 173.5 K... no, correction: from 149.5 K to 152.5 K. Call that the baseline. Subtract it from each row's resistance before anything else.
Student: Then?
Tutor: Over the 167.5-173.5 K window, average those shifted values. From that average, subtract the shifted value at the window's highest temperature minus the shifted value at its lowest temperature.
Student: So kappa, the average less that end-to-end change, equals -0.45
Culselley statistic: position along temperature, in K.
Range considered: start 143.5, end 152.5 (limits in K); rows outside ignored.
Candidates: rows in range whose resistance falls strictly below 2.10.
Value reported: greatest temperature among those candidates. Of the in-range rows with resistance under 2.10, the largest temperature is 151 K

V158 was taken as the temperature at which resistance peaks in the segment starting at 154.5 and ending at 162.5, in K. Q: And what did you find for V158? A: 156 K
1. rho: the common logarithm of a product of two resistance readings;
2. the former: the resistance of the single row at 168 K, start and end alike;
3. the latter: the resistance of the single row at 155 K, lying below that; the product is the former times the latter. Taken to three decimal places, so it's 0.552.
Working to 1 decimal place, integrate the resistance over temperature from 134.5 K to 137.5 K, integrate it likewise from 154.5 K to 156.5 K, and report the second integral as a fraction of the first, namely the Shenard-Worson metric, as 0.6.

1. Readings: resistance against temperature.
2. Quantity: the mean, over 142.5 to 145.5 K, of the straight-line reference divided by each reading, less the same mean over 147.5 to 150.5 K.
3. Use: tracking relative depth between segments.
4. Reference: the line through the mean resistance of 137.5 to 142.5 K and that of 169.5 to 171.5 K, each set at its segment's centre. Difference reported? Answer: 0.029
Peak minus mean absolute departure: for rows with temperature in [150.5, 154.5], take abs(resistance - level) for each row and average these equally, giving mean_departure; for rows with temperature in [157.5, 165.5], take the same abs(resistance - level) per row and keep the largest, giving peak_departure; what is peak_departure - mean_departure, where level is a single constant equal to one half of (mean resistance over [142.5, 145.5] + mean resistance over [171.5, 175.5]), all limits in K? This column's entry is 0.015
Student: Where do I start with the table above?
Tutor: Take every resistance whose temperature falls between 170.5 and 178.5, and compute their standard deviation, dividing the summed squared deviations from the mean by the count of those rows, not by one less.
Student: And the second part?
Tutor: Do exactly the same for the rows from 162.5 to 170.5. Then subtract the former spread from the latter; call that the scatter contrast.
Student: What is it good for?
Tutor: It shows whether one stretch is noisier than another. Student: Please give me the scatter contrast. -0.019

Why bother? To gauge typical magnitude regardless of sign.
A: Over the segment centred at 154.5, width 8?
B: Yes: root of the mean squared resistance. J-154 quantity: 2.1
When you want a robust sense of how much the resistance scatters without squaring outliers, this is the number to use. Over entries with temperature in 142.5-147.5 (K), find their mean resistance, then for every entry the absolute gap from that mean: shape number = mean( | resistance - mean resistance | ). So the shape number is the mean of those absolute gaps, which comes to 0.089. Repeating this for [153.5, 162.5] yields 0.086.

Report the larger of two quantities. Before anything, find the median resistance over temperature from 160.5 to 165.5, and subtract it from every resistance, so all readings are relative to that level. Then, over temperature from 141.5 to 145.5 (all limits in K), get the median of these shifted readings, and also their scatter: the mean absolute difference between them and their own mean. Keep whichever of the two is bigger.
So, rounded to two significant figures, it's 0.35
